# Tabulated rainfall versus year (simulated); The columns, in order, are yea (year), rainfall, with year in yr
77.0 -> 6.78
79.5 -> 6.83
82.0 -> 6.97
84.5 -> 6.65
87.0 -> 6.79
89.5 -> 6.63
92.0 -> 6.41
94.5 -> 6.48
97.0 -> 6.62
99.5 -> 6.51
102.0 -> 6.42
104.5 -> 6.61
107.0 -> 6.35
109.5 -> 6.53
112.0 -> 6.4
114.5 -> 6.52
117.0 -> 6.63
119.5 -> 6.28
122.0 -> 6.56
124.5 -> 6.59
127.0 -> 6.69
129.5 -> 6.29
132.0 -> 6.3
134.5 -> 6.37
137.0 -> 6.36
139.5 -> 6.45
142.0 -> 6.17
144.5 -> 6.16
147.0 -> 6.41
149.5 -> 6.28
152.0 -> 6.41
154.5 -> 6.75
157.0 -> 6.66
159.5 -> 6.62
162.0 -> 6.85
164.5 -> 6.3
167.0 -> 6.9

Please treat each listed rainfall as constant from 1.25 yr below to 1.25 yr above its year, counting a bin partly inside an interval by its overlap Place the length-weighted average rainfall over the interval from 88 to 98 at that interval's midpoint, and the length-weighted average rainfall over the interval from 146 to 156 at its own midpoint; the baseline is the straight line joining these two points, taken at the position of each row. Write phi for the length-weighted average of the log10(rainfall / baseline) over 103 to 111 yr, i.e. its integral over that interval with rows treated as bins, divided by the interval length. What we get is -0.0021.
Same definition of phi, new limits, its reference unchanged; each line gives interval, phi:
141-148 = -0.0160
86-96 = 0.0020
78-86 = 0.0170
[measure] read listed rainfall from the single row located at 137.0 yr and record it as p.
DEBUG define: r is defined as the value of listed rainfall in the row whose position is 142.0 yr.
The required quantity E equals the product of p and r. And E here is 39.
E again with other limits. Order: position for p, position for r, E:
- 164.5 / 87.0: 43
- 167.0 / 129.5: 43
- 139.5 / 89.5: 43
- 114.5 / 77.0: 44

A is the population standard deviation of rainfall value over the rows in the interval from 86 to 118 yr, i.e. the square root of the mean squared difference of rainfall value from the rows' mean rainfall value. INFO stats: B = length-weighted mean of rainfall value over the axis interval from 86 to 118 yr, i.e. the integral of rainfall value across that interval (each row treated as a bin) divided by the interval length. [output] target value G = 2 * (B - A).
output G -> 12.8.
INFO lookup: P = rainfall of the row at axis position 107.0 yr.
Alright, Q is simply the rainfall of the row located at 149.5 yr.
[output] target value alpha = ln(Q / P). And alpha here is -0.011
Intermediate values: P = 6.35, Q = 6.28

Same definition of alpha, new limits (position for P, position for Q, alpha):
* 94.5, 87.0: 0.047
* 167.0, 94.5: -0.063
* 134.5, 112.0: 0.005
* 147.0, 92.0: 0.000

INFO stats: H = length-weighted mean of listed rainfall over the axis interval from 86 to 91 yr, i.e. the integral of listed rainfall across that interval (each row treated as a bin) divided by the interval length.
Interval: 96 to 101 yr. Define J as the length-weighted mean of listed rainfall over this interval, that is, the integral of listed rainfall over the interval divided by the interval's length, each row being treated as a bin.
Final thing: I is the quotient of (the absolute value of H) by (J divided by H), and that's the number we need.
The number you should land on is 6.8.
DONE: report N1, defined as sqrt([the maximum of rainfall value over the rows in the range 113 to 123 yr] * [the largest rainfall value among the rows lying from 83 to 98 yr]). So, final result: 6.71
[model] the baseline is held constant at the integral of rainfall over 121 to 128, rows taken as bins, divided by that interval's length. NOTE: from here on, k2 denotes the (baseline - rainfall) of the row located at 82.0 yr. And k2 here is -0.36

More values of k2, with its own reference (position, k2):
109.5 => 0.08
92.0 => 0.20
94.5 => 0.13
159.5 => -0.01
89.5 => -0.02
